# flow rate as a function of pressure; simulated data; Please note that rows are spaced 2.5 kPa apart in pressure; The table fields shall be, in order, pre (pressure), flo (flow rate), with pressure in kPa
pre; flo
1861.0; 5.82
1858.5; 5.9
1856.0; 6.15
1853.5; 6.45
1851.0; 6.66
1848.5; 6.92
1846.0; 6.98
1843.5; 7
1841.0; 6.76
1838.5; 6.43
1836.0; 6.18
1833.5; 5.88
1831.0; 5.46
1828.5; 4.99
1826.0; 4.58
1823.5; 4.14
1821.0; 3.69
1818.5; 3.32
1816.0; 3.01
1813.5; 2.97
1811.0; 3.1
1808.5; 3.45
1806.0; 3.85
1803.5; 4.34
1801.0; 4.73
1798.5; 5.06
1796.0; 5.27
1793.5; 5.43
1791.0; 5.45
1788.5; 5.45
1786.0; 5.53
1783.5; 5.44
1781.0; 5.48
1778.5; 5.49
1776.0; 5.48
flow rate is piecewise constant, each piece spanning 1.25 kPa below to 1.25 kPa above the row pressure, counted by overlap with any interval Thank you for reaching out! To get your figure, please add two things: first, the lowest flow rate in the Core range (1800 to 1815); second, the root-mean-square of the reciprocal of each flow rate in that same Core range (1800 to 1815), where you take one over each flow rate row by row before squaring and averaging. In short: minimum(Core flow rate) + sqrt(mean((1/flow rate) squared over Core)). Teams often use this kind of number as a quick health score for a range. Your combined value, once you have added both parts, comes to 3.2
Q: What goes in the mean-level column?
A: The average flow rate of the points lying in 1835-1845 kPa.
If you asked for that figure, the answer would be 6.6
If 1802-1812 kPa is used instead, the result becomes 3.7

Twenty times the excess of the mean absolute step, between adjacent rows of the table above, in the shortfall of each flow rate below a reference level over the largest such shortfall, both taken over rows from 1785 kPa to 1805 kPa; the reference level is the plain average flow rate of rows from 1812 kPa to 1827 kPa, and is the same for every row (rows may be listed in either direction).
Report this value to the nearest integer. 18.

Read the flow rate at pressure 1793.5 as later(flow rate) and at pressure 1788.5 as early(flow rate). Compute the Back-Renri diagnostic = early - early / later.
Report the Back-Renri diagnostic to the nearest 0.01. 4.45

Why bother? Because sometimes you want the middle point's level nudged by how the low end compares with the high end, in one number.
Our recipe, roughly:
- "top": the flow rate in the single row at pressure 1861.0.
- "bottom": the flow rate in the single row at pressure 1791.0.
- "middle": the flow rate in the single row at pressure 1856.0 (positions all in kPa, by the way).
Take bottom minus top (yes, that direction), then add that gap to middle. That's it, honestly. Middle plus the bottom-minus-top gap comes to 5.8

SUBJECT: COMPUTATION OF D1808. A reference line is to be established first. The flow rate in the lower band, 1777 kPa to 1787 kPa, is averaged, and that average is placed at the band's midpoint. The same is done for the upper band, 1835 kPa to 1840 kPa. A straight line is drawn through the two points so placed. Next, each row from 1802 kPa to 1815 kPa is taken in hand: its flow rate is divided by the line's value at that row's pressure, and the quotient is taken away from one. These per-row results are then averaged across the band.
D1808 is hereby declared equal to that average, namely 0.40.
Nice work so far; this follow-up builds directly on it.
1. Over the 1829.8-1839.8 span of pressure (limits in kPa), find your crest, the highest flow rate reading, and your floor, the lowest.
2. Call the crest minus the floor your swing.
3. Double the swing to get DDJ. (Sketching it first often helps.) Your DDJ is 1.9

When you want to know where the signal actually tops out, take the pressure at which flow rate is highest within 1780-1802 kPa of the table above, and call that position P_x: 1786.0 kPa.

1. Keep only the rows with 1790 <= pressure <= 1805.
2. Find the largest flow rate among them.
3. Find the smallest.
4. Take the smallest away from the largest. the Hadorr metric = 1.1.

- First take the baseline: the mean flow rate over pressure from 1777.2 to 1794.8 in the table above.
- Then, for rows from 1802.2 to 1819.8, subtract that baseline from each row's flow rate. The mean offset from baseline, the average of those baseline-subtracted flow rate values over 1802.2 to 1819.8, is -2.0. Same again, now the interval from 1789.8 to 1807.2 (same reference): -0.6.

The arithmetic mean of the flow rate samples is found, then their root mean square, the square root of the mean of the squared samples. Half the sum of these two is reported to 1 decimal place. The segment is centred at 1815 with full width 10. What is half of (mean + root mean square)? 3.1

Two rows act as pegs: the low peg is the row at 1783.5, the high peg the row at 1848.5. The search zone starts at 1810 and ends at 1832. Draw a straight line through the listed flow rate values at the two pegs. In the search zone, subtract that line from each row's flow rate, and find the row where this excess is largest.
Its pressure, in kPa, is 1831.0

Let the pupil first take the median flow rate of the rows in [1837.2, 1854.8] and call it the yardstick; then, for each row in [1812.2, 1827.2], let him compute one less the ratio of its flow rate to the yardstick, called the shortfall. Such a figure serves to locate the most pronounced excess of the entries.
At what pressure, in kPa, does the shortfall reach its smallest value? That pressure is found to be 1826.0 kPa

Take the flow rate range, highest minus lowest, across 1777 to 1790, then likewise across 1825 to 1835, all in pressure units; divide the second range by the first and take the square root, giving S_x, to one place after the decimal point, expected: 3.8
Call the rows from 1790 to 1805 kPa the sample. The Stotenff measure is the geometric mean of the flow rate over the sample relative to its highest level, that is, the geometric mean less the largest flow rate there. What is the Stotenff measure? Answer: -0.420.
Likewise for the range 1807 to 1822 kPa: -0.443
